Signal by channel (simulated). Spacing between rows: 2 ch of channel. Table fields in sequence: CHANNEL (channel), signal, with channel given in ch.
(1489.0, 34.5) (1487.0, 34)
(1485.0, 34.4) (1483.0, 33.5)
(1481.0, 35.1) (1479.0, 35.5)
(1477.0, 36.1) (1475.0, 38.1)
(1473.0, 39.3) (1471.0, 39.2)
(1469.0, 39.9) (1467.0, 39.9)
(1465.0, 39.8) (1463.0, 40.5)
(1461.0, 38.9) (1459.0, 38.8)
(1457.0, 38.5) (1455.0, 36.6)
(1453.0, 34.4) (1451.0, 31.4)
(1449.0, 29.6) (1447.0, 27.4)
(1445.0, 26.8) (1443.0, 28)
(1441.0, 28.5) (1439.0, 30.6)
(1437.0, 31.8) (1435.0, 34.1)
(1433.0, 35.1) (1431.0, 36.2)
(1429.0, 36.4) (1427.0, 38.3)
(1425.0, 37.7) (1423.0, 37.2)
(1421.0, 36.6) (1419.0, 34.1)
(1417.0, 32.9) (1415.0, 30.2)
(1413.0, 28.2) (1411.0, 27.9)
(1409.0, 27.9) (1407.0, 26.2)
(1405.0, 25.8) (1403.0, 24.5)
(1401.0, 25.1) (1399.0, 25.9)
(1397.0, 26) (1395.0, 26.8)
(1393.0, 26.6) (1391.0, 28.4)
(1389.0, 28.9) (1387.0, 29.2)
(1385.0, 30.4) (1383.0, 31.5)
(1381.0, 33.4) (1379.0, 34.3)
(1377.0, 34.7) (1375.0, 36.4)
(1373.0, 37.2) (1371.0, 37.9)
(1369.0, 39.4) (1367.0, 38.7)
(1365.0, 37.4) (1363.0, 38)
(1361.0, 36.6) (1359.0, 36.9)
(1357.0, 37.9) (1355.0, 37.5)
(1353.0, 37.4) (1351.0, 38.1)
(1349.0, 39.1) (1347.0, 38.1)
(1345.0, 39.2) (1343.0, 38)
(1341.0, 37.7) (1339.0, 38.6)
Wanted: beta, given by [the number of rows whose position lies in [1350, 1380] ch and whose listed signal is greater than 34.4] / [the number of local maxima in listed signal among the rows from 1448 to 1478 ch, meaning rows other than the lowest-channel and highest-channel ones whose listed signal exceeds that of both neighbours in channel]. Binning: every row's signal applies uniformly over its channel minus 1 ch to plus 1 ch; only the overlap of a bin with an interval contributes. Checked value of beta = 7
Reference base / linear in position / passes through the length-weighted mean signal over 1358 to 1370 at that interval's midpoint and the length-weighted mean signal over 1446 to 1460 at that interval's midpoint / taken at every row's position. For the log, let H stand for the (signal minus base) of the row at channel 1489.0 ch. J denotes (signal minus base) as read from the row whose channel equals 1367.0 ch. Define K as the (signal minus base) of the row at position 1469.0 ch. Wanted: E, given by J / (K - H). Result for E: 0.2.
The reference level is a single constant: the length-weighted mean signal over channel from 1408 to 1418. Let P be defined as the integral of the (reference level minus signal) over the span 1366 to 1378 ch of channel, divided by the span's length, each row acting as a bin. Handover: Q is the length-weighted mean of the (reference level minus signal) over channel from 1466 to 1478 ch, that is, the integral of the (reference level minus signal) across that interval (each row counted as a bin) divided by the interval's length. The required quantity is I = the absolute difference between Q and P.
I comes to 1.4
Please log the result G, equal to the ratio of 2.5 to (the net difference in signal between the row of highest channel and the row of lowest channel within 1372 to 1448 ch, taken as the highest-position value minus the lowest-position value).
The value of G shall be -0.3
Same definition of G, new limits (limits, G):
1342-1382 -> -0.5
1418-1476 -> 0.6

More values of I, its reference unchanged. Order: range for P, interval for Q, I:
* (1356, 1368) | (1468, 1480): 0.4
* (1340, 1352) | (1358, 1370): 0.5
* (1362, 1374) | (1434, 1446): 8.1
